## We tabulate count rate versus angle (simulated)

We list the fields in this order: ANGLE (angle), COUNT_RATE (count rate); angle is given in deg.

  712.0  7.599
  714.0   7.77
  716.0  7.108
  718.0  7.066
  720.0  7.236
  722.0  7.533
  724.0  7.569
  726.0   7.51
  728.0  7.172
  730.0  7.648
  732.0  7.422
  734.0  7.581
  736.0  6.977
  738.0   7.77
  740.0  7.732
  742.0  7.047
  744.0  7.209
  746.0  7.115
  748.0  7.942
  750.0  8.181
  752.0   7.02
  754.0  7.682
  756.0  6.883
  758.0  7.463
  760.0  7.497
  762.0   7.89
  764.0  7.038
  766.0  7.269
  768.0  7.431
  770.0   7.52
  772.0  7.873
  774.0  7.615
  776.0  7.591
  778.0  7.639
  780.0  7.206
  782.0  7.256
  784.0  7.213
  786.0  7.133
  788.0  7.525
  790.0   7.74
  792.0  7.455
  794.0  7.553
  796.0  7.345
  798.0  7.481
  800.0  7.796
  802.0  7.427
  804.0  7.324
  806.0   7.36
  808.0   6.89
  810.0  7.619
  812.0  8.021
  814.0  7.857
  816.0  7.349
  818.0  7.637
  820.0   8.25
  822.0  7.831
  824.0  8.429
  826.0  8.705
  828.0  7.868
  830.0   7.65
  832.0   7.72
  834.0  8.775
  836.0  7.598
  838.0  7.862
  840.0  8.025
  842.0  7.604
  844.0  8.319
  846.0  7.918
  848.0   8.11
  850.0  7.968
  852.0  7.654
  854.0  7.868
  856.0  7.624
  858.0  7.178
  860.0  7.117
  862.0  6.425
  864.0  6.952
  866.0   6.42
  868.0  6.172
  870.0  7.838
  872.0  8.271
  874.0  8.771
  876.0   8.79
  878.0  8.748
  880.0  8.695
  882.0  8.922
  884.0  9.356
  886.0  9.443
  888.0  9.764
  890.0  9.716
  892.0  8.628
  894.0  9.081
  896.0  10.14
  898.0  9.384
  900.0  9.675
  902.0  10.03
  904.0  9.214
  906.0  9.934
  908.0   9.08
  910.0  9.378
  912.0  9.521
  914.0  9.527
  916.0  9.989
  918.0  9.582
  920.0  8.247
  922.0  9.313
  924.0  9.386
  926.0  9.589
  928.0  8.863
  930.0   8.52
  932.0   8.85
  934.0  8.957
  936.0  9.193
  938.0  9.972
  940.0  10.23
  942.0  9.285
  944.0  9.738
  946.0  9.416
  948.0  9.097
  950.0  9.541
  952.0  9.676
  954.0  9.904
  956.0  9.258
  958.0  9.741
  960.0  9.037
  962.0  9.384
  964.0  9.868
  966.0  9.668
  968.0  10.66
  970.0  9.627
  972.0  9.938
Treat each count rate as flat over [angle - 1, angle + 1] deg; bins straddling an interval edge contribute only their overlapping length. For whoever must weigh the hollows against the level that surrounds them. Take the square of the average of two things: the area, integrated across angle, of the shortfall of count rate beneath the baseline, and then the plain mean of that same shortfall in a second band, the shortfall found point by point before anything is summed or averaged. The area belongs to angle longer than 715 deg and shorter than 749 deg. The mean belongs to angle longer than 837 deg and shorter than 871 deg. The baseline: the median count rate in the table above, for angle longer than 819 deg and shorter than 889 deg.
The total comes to 84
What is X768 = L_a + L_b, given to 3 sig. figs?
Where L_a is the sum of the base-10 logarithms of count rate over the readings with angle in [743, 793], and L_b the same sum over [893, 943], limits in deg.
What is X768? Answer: 46.1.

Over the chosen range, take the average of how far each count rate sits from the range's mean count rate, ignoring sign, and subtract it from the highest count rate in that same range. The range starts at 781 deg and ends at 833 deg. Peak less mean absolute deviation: 8.4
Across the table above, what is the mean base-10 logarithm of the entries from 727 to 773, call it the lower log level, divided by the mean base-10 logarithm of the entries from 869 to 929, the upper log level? 0.904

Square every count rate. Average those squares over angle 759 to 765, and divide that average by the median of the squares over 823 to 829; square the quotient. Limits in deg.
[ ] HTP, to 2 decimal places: 0.62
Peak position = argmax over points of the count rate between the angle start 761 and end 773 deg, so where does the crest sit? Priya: 762.0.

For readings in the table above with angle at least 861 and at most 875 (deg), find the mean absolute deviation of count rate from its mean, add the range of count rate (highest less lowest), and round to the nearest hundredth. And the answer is 3.48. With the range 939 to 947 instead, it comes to 1.26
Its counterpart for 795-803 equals 0.59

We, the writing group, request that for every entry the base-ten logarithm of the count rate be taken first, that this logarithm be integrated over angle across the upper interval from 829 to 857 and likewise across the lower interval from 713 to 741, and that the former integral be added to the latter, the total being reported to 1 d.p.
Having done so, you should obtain 49.5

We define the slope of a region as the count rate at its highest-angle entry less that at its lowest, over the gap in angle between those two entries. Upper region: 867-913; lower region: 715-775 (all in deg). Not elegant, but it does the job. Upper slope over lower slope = 9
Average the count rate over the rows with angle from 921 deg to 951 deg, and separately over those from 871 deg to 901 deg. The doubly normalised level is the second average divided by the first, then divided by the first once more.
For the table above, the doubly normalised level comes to 0.11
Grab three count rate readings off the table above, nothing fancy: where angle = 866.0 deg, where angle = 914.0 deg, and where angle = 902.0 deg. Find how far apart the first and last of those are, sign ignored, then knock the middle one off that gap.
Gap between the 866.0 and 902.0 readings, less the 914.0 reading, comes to -5.9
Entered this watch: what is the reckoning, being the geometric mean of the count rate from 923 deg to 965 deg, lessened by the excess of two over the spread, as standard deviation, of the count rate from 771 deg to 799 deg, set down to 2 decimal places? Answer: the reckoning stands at 7.61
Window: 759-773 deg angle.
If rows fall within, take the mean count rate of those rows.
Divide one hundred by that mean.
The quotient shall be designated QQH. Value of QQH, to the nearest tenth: 13.3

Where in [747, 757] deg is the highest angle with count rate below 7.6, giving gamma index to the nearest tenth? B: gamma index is 756.0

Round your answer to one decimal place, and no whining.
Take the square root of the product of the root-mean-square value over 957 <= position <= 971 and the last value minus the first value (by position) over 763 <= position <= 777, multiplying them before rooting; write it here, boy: 2.3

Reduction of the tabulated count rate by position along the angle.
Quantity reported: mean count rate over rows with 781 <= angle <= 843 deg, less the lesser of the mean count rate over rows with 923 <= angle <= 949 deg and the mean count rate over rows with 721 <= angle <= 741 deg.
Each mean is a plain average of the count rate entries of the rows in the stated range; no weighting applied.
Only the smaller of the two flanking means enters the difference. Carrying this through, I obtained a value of 0.2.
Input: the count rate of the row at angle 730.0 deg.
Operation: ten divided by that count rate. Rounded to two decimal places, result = 1.31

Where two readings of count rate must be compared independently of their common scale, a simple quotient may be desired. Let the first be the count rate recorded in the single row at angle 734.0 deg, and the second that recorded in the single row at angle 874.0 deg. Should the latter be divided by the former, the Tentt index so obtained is 1.16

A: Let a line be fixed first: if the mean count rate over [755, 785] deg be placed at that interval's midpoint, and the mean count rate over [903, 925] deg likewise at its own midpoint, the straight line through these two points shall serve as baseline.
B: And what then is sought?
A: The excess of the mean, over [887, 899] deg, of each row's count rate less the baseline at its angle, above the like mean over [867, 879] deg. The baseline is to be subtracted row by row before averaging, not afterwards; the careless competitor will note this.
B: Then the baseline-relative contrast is 1.1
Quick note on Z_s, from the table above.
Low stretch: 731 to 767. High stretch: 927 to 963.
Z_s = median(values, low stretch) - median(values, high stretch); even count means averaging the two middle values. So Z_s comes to -1.9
